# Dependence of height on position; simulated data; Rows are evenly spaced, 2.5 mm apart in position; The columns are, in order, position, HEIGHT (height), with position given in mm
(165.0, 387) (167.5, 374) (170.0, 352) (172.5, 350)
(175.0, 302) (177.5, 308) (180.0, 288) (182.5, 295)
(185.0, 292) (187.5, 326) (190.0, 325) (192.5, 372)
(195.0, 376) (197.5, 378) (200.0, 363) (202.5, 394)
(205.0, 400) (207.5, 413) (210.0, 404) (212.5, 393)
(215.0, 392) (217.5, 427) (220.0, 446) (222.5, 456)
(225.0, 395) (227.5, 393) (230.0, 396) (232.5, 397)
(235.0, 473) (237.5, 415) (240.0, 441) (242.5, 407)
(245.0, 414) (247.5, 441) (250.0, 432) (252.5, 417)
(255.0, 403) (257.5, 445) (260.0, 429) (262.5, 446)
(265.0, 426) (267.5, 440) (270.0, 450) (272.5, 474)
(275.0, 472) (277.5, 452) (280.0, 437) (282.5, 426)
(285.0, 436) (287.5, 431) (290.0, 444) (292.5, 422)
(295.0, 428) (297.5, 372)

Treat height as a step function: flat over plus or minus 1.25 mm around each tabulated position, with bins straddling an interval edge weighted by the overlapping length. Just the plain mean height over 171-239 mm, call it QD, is 377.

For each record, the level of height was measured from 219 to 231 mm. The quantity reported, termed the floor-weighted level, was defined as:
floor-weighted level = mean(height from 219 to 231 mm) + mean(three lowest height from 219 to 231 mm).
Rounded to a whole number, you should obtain 812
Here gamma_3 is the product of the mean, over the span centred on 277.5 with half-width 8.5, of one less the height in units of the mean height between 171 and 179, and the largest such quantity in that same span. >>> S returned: 0.13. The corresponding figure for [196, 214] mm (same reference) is 0.03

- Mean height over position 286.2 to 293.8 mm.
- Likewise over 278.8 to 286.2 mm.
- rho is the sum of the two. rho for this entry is 865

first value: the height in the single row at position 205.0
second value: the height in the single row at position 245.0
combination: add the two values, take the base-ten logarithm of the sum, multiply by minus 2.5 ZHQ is -7.28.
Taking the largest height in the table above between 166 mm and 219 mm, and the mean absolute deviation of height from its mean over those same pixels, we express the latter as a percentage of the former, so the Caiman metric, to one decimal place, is 8.6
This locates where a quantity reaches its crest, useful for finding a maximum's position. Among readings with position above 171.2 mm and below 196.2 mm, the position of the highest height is 195.0 mm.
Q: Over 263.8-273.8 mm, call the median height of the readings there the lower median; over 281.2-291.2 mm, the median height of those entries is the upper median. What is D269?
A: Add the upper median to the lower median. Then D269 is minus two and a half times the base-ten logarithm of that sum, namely -7.36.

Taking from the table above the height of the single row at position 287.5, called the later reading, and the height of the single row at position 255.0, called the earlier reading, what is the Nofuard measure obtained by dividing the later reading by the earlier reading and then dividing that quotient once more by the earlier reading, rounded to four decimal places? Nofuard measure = 0.0027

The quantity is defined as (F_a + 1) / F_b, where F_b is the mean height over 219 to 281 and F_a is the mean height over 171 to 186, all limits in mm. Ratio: 0.71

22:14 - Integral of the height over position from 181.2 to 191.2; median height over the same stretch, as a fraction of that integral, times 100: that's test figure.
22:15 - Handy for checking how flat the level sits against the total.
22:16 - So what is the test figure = 10.0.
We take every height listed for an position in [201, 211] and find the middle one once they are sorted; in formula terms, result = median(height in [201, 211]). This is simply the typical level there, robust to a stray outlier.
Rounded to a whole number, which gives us 402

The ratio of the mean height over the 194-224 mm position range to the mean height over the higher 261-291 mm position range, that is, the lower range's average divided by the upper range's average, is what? 0.91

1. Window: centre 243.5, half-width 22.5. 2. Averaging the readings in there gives 424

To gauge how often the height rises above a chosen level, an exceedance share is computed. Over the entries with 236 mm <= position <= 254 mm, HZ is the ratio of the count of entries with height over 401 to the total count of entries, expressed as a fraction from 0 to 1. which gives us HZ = 1.0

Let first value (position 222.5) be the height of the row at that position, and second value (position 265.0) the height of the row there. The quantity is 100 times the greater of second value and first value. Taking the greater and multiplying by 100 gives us 45600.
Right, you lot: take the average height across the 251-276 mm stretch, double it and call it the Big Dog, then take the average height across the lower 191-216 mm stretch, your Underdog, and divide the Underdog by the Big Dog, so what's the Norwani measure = 0.441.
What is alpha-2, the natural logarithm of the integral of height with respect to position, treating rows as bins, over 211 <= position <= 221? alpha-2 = 8.33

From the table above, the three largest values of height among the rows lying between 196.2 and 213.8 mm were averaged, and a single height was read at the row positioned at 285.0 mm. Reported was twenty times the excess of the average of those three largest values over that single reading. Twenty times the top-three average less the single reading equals -607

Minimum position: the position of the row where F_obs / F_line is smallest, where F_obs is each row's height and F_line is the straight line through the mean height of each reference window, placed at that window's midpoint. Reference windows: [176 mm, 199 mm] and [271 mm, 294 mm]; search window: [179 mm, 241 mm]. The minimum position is 185.0 mm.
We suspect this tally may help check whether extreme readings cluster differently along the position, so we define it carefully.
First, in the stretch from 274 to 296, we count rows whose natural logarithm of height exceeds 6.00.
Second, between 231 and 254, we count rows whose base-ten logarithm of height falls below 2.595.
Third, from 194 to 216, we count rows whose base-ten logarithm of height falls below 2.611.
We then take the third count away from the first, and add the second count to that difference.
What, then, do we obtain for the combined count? 1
